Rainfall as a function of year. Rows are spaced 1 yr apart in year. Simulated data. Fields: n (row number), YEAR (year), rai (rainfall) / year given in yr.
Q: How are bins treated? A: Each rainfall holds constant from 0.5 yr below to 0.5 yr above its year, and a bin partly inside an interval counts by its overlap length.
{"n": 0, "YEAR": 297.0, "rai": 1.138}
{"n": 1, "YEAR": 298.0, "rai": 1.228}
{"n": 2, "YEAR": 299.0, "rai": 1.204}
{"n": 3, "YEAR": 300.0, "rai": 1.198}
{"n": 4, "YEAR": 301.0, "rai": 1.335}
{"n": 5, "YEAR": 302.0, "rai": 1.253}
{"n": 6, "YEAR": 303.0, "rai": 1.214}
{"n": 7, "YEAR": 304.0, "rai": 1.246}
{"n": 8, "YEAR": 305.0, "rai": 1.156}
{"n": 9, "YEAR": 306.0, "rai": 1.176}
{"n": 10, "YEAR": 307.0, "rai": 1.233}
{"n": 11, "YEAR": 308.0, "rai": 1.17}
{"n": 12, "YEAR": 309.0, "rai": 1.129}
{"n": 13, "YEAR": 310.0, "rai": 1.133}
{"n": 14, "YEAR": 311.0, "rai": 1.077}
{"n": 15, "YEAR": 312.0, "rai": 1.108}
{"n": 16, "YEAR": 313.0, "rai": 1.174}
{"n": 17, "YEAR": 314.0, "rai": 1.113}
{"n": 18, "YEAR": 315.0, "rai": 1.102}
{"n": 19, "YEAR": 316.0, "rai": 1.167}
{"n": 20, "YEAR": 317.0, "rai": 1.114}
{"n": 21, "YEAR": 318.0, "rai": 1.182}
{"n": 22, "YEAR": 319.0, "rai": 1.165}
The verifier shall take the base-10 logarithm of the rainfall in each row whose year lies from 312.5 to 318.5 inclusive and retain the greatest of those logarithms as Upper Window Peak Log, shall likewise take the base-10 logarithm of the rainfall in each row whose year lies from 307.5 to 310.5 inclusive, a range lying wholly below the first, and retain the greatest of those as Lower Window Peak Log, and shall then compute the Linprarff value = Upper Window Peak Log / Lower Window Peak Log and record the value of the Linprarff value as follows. 1.06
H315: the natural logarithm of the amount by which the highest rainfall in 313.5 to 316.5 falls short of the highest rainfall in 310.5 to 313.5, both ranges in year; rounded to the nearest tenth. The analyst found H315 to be -5.0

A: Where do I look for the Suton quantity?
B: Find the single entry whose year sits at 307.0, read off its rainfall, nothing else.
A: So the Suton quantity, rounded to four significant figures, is 1.233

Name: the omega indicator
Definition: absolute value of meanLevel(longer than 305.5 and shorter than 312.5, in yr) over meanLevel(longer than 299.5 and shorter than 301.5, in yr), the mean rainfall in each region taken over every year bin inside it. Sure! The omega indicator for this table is 0.91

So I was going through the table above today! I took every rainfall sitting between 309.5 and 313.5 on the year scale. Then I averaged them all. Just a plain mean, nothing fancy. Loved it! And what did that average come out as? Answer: 1.12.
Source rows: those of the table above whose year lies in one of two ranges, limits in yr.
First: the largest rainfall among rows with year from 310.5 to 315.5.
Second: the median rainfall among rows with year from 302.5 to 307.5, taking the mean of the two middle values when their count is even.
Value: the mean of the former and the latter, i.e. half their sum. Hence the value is 1.19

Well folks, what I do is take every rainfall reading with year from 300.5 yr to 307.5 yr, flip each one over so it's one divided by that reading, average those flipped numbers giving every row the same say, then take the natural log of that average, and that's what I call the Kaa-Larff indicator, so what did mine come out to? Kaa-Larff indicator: -0.205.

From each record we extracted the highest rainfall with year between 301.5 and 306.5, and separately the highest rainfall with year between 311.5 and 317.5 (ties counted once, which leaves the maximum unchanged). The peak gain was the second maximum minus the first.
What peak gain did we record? -0.08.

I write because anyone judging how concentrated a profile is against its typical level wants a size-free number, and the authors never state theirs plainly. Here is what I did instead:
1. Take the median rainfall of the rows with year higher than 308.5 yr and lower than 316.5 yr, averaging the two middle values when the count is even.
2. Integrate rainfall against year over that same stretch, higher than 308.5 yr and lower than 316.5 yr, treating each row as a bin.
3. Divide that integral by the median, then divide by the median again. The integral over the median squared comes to 7.16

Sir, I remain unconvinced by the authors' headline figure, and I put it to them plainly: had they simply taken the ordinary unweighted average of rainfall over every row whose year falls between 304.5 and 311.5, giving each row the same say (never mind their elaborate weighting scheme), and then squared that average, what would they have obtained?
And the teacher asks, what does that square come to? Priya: 1.33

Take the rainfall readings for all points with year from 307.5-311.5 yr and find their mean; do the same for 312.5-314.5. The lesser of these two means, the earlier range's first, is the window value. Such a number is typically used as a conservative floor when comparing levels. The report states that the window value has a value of 1.13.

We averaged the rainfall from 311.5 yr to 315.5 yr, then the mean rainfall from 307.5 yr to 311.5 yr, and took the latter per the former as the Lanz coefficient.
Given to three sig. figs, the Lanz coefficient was 1.00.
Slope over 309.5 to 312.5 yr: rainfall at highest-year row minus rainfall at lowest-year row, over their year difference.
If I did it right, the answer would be -0.01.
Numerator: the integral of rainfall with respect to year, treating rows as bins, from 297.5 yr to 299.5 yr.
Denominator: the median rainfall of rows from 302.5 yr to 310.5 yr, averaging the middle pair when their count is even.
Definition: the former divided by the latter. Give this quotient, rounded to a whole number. 2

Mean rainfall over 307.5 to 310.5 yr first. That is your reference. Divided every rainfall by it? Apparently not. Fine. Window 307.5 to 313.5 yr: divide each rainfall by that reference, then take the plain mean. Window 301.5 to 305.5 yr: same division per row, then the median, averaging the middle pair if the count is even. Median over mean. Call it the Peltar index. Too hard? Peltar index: 1.09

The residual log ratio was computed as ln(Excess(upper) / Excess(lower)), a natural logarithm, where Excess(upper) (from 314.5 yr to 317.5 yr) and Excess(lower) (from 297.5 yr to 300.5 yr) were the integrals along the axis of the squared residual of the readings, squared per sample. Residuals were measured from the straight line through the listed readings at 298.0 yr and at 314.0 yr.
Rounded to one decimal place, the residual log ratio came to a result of 2.3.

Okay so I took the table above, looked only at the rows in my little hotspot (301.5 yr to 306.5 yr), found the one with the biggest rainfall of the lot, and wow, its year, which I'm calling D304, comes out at 302.0 yr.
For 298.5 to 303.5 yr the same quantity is 301.0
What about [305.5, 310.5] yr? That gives 307.0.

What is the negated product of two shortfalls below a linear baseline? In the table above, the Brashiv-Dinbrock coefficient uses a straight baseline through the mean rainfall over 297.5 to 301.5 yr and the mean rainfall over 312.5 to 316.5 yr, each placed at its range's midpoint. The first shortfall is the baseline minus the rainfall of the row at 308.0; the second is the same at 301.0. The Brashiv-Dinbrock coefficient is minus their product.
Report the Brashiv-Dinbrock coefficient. 0.0014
